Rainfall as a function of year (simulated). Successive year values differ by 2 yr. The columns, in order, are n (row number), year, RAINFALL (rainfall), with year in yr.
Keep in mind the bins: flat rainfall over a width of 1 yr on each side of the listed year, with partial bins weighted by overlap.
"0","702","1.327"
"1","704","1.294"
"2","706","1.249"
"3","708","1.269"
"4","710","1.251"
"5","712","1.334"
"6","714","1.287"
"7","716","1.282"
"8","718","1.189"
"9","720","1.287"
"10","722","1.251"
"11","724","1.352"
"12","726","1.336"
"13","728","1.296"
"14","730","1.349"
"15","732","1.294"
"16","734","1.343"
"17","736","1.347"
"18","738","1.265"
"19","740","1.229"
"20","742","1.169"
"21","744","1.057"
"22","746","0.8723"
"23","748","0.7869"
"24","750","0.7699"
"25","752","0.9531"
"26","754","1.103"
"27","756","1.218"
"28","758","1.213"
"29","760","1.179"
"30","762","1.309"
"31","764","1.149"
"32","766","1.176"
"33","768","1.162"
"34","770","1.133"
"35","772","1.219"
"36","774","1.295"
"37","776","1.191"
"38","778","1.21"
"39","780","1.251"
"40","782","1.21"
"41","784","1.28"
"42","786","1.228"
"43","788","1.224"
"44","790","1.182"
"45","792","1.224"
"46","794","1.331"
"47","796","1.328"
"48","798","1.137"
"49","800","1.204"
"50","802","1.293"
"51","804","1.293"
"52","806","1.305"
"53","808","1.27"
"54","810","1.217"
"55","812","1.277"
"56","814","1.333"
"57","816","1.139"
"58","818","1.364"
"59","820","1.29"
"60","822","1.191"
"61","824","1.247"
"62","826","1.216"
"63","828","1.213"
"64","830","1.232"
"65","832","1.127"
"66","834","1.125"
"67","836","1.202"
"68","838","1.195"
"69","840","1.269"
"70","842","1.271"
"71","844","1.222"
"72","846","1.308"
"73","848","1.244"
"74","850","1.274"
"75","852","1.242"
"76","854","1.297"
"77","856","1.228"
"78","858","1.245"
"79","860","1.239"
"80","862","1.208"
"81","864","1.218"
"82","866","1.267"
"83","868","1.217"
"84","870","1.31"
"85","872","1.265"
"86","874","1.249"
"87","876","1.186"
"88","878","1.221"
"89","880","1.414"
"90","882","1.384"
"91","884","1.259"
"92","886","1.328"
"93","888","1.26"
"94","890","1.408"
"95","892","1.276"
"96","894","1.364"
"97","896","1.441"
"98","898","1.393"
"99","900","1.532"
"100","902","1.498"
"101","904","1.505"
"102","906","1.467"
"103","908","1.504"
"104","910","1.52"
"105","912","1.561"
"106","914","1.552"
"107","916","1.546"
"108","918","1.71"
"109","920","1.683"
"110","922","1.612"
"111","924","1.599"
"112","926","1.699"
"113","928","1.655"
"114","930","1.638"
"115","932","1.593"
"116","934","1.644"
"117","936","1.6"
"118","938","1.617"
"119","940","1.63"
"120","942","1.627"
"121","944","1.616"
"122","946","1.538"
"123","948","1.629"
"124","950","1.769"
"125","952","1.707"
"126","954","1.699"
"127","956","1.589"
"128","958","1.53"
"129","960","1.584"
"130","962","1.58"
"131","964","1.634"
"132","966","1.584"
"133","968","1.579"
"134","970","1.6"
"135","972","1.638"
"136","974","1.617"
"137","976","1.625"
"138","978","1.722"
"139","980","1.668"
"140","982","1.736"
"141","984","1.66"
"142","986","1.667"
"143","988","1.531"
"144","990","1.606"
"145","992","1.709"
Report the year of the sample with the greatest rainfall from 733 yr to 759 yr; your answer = 736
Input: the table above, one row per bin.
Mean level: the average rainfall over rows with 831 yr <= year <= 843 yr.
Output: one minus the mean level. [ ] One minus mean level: -0.20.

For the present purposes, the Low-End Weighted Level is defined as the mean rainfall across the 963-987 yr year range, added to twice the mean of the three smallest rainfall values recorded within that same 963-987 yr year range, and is 4.82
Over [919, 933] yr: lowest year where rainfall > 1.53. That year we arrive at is 920 yr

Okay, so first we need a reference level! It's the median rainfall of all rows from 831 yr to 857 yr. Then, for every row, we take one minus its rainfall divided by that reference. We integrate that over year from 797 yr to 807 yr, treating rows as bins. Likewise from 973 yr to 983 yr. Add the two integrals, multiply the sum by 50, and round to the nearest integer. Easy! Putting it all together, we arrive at -176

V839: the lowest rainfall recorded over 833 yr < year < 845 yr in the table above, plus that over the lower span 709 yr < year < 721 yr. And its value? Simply 2.31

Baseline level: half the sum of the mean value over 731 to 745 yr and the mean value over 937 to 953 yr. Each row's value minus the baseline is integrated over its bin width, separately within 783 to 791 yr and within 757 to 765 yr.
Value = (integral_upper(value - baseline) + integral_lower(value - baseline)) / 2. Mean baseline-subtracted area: -1.8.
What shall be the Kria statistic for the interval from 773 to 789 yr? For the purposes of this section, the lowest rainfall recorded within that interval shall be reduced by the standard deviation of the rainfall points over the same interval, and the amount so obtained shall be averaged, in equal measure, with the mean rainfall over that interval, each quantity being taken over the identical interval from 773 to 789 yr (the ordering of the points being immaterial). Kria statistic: 1.20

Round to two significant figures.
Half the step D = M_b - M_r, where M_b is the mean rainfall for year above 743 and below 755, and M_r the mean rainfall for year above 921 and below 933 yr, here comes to -0.35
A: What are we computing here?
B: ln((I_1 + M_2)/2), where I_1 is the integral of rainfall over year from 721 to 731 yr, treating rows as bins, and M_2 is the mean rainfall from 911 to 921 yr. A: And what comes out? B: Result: 2.00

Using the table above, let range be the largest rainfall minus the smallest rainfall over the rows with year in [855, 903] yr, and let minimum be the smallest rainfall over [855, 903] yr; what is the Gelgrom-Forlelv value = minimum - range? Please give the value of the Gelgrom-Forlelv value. 0.84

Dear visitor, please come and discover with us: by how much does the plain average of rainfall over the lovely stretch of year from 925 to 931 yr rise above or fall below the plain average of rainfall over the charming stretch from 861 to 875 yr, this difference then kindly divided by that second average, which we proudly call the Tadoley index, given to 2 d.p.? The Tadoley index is 0.33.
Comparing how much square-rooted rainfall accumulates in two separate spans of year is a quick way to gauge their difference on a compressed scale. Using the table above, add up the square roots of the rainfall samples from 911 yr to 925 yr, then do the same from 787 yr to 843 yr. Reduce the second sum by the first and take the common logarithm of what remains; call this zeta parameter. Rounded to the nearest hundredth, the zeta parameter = 1.35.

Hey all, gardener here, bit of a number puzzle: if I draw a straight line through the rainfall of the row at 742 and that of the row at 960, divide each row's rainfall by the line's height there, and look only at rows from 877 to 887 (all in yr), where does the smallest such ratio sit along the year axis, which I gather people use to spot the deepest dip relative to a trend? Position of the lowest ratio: 878 yr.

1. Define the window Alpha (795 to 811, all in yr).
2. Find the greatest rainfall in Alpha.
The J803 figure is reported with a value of 1.328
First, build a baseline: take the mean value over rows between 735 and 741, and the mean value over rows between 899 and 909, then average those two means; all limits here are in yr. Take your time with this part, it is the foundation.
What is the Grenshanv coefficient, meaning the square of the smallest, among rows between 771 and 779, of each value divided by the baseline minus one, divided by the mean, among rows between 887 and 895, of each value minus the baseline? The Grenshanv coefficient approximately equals -0.32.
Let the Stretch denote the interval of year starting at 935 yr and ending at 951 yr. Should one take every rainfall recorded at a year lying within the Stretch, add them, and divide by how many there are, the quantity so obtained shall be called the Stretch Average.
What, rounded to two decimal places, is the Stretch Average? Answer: 1.63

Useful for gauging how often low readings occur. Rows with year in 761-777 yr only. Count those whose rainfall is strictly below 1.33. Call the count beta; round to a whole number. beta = 8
